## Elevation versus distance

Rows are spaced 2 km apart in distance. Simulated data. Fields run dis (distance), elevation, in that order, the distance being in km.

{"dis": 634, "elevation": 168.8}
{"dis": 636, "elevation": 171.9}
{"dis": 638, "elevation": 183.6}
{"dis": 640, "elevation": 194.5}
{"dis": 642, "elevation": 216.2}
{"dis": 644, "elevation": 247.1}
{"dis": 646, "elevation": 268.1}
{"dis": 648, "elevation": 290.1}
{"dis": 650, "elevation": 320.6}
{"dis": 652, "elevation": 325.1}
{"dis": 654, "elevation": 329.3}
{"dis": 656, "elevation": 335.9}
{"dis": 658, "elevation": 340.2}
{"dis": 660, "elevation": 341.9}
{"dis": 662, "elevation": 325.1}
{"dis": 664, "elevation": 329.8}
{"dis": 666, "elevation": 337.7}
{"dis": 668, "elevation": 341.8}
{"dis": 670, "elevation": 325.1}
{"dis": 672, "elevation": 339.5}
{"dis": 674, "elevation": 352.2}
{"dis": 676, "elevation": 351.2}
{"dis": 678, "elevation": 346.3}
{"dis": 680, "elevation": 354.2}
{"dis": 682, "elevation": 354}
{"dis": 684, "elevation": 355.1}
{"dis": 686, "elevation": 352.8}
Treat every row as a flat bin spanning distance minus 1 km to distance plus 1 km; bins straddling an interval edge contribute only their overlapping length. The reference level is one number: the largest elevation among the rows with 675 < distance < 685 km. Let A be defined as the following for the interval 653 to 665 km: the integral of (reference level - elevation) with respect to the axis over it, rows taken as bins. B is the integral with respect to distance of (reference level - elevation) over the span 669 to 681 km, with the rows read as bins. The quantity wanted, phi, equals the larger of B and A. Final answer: 257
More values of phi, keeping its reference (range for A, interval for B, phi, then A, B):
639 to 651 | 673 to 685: 1188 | 1188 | 35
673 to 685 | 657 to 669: 228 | 35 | 228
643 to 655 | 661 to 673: 701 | 701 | 263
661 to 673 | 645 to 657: 523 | 263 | 523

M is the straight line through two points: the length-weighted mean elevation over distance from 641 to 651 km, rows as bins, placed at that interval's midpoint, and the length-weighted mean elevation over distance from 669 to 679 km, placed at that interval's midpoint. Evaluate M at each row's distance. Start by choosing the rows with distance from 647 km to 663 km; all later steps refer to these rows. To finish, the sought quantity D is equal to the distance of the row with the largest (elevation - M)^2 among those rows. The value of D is 650 km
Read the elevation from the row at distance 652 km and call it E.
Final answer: 325.1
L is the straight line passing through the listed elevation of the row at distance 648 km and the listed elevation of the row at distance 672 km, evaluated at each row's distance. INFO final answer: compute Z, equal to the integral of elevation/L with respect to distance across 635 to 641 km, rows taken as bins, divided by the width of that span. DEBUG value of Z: 0.68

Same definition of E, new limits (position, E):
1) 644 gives 247.1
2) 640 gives 194.5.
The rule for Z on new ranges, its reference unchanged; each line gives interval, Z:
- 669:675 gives 1.00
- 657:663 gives 1.07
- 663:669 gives 1.03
